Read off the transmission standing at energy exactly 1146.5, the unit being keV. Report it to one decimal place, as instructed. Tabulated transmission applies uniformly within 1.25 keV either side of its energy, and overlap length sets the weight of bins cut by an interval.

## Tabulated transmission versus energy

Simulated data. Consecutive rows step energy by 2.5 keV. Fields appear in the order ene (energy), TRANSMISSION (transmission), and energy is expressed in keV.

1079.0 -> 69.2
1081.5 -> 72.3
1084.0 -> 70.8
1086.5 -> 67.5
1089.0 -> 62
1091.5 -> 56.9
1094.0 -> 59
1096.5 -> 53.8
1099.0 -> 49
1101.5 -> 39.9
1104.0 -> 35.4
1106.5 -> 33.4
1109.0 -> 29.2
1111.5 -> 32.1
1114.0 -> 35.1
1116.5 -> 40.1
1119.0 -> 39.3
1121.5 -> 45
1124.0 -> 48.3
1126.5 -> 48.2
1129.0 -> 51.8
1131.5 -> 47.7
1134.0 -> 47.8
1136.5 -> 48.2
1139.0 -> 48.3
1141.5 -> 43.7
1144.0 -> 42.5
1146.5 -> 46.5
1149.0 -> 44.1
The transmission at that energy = 46.5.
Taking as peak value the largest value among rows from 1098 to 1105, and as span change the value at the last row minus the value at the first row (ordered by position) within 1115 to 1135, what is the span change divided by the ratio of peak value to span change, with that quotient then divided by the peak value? 0.025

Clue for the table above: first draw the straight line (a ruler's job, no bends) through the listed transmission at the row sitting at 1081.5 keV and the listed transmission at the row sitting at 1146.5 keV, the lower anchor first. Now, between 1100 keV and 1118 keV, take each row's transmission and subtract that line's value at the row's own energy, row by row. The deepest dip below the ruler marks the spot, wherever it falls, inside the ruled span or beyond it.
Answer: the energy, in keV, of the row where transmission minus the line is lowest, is 1109.0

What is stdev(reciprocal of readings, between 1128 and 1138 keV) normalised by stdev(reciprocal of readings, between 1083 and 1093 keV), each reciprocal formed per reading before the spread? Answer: 0.52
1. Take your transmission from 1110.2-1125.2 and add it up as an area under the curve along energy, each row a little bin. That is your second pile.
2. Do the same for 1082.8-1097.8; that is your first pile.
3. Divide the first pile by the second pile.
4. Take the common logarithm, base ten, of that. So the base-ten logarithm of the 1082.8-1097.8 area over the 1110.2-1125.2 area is 0.19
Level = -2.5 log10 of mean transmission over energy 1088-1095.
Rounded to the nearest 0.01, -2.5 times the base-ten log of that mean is -4.43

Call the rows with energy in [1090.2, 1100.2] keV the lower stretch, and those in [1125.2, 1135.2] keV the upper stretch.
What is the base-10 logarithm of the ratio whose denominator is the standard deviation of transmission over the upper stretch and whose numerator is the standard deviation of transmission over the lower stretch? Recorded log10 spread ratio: 0.35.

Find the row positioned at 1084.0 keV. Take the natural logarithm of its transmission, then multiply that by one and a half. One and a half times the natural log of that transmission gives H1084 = 6.39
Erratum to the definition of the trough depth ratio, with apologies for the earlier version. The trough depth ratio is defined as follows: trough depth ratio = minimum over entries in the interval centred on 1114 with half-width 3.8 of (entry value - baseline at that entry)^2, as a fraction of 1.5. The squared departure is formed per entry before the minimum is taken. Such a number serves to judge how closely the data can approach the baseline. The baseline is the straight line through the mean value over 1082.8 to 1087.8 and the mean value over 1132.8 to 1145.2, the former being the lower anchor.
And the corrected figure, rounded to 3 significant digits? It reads 163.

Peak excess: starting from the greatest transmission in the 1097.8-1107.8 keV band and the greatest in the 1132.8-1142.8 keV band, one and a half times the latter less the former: 23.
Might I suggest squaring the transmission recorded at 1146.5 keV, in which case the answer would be 2162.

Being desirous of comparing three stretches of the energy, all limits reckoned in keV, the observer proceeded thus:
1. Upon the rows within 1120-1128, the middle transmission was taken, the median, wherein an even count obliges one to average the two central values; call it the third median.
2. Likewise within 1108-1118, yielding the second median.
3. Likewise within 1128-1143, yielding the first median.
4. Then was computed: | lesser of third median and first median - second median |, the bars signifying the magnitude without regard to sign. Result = 14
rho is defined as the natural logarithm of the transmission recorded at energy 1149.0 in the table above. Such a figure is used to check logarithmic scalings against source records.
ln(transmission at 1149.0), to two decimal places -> 3.79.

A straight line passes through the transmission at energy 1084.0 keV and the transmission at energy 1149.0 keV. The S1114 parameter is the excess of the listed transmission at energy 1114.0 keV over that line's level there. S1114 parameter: -23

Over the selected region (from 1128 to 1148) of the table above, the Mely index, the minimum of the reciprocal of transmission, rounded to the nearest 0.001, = 0.019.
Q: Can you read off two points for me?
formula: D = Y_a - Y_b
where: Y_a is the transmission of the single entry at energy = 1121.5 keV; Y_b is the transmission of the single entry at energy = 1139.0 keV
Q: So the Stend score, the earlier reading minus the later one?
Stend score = -3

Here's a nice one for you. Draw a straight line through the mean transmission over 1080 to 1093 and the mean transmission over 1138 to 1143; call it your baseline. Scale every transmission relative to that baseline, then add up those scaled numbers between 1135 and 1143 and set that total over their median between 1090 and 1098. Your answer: 3.4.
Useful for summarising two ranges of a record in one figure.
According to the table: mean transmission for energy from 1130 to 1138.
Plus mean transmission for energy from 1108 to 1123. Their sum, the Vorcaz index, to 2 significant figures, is 85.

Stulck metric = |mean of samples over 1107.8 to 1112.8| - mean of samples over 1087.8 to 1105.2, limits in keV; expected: -20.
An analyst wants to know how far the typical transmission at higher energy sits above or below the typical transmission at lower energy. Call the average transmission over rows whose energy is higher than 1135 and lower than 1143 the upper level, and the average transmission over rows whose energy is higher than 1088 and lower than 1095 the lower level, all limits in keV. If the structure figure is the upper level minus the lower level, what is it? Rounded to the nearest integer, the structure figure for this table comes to -13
